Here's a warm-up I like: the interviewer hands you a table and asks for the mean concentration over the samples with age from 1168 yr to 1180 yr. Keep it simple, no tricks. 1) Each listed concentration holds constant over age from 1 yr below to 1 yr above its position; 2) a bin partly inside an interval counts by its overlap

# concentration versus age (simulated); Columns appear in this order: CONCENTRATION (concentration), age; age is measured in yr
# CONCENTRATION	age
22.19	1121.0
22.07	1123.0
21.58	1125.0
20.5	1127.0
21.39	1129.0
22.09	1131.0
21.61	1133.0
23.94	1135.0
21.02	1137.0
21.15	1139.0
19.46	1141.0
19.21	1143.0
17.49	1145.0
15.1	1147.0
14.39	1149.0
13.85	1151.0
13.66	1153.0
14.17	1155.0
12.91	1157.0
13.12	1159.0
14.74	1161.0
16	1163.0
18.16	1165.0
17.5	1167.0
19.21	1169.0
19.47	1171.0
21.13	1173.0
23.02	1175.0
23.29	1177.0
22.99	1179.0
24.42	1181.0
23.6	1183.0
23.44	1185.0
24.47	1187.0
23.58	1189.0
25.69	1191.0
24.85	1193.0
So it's 21.5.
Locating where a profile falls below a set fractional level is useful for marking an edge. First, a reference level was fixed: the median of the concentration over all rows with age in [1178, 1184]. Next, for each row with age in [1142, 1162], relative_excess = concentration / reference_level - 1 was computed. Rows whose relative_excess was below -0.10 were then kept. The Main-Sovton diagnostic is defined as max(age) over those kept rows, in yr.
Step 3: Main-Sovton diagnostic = 1161.0 yr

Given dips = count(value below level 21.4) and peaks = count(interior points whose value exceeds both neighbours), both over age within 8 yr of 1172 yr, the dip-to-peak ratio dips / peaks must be 5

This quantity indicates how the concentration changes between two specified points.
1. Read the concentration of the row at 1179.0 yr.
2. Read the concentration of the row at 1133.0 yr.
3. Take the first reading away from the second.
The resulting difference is -1.4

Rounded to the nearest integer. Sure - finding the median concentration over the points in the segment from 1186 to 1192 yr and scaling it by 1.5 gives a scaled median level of 37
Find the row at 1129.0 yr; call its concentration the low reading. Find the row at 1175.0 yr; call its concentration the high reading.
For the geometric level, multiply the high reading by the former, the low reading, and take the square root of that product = 22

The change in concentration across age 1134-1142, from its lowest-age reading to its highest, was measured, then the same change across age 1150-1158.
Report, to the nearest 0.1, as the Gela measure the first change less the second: -3.5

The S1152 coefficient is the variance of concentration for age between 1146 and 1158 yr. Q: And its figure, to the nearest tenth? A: 0.5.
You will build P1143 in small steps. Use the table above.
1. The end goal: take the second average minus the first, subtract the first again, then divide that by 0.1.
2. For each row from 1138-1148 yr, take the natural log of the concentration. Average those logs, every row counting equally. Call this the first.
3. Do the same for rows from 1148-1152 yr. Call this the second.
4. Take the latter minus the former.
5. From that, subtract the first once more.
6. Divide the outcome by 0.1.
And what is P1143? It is -31.7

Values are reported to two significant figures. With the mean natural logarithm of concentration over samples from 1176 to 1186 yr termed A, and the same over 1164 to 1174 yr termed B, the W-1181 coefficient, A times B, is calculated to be 9.3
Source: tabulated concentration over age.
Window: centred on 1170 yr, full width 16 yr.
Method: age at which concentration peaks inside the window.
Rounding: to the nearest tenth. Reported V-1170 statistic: 1177.0 yr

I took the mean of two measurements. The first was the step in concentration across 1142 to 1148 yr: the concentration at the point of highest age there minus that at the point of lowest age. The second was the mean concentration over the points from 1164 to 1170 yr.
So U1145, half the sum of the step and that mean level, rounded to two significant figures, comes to 7.1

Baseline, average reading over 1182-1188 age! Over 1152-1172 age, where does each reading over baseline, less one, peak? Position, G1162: 1171.0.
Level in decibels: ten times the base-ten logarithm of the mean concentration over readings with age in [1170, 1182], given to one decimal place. 13.5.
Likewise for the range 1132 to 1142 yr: 13.3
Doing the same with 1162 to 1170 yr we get 12.5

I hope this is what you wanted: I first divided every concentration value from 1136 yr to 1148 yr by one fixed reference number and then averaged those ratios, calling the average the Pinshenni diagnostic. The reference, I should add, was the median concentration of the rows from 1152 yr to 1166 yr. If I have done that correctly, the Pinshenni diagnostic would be 1.3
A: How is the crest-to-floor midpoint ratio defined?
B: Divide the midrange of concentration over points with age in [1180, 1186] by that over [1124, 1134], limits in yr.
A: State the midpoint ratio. 1.1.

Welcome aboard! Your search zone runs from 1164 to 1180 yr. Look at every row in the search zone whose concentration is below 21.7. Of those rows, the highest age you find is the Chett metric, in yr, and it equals 1173.0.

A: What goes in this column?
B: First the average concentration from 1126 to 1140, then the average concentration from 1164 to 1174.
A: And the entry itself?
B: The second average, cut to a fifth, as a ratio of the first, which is 0.18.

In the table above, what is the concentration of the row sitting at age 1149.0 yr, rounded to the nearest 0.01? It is 14.39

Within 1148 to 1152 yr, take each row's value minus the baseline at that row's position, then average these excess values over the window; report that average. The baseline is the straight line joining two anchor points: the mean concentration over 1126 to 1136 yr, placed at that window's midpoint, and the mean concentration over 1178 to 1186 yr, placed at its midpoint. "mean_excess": -8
